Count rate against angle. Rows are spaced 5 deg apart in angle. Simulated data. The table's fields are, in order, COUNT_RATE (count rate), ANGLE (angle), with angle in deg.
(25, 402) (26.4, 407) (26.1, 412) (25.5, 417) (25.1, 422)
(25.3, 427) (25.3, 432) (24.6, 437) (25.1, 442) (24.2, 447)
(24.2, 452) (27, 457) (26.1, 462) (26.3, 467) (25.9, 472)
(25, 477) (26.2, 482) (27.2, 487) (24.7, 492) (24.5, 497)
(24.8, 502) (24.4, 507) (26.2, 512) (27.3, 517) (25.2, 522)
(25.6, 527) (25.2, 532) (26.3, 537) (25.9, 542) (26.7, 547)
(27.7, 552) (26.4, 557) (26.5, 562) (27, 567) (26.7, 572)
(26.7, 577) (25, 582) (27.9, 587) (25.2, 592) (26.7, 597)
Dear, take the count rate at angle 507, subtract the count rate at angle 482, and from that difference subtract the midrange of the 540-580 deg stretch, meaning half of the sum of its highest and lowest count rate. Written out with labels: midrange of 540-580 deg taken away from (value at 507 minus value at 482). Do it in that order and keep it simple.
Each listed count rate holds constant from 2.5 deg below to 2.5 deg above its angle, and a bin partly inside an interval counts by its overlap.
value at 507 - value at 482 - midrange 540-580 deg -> -28.6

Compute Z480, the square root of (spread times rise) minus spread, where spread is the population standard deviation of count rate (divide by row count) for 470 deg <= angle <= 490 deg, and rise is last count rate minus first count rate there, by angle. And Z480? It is 0.23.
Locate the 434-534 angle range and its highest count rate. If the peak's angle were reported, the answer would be 517 deg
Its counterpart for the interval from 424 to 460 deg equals 457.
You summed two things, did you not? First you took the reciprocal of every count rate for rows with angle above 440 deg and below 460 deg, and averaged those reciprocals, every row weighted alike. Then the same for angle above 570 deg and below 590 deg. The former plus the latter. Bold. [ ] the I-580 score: 0.0776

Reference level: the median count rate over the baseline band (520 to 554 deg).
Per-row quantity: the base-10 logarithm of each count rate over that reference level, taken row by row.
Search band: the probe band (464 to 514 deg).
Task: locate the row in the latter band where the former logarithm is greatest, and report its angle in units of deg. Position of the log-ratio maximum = 487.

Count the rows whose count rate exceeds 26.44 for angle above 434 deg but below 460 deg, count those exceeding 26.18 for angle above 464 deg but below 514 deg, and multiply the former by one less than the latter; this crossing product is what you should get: 3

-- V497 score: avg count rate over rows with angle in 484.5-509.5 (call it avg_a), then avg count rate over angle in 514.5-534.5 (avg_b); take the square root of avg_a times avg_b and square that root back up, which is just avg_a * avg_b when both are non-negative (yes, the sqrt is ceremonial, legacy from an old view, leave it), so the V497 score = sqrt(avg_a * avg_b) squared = 649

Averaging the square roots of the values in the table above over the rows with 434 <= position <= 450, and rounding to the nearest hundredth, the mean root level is 4.96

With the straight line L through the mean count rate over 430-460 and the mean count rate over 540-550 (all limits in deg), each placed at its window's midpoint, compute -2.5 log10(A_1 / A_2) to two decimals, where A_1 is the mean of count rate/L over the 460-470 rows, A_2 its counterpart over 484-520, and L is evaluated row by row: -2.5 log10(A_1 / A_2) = -0.05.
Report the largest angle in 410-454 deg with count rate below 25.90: 452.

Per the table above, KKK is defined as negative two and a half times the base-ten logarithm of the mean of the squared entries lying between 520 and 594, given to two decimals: -7.10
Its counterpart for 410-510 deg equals -7.02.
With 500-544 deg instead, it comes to -7.05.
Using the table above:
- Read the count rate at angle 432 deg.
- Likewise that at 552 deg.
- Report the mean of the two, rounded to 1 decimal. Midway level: 26.5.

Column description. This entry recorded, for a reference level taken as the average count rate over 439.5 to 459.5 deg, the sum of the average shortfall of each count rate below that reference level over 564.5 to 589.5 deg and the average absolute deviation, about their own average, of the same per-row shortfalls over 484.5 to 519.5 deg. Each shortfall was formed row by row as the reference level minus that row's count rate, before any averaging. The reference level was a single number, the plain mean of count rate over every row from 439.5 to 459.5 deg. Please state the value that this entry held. -0.4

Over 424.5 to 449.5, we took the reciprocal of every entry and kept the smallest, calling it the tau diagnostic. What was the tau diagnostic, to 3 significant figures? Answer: 0.0395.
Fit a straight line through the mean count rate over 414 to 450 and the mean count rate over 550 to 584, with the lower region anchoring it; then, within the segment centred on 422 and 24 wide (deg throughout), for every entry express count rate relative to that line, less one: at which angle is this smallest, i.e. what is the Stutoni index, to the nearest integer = 422 deg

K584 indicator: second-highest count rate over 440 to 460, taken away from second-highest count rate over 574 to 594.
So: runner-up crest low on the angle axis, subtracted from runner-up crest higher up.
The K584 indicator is 1.6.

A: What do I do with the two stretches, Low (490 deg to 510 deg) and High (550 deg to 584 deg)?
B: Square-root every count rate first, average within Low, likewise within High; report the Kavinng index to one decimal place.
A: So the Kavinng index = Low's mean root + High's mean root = 10.1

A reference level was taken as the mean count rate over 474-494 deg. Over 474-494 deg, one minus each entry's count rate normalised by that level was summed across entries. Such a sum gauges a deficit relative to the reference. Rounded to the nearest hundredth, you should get 0.00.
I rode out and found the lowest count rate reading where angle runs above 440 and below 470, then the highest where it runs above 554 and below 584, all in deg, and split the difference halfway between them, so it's 25.6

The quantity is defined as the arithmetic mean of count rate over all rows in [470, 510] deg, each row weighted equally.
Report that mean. 25.3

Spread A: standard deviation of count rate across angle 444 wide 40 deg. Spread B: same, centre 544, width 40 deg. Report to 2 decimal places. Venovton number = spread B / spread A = 0.79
